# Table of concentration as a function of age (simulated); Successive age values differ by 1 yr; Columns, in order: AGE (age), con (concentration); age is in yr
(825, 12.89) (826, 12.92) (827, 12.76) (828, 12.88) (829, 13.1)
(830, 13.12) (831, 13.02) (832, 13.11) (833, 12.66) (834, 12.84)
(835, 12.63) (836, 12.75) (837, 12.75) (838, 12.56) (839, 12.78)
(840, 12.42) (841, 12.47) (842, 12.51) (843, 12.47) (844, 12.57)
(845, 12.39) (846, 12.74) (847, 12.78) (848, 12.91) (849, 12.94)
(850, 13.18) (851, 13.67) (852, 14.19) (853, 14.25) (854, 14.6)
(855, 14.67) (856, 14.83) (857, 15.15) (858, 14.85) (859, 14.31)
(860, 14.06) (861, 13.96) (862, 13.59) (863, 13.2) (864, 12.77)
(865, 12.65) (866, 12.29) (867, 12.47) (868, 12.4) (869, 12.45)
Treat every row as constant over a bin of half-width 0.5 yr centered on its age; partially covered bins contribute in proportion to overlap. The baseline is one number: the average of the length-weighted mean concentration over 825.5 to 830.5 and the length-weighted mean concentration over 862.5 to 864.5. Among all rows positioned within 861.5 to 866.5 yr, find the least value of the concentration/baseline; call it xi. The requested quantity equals 0.95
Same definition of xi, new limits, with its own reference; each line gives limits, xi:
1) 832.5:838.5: 0.97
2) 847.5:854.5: 1.00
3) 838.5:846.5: 0.96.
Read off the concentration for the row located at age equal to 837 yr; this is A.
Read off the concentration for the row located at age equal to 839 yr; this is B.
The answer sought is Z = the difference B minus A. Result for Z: 0.03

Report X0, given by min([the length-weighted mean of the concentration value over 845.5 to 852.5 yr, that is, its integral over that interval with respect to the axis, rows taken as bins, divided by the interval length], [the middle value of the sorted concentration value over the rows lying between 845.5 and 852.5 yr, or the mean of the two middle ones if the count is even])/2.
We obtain 6.5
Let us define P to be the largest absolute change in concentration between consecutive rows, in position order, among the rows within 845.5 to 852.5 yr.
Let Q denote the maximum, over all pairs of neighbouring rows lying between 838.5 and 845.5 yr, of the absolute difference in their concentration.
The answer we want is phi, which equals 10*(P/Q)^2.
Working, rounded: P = 0.52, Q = 0.36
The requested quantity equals 20.9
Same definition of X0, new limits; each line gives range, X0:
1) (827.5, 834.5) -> 6.5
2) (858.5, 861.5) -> 7.0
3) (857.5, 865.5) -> 6.8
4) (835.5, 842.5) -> 6.3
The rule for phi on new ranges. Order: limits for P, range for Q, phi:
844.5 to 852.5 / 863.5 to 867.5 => 20.9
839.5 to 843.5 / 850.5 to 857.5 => 0.1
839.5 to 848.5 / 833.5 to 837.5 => 27.8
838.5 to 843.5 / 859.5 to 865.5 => 7.0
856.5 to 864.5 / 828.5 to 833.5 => 14.4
